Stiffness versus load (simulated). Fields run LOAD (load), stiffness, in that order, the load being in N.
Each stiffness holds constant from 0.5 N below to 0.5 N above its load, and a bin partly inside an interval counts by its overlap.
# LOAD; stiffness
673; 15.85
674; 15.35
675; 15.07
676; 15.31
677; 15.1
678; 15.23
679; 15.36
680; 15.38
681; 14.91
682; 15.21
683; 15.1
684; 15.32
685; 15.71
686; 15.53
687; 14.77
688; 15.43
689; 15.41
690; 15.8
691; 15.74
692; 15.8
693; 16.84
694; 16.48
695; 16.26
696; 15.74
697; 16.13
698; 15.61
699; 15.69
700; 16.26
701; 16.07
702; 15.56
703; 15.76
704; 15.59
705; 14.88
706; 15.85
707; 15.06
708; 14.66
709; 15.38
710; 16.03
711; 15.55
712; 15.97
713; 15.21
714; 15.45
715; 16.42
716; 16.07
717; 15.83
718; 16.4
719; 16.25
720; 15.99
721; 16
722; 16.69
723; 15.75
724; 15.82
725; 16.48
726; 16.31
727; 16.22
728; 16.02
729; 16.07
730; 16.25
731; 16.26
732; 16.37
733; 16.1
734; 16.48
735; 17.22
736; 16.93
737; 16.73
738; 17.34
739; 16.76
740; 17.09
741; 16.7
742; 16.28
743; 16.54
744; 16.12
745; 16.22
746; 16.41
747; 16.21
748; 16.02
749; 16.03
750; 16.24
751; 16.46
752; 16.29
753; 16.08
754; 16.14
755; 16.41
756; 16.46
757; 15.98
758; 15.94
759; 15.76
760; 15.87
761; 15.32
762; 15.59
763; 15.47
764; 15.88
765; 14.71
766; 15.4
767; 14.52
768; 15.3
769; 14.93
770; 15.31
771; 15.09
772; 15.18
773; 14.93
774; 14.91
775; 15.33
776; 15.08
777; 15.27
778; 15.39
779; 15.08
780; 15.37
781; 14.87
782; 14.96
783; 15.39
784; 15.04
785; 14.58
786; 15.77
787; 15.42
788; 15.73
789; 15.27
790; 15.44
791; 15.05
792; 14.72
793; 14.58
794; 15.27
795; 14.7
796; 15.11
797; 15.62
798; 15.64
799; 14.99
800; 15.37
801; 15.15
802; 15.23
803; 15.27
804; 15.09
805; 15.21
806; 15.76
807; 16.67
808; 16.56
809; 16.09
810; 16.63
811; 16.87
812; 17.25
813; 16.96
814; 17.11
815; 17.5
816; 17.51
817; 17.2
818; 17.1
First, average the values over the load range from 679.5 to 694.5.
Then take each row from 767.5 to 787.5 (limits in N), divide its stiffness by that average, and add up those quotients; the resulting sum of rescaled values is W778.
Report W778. 19.5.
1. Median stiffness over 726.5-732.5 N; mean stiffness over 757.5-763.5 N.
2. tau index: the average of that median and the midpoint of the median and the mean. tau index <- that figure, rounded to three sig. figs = 16.1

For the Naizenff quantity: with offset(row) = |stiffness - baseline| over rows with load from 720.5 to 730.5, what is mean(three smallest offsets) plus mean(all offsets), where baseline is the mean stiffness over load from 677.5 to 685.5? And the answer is 1.5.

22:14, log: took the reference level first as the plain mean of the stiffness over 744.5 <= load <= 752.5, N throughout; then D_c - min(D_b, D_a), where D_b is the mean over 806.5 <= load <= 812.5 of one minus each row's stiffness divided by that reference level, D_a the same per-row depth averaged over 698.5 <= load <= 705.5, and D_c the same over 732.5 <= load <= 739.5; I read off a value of -0.007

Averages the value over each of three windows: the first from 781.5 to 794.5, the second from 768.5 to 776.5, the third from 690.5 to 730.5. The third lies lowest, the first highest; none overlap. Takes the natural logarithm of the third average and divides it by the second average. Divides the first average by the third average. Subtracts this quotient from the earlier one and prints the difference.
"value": -0.77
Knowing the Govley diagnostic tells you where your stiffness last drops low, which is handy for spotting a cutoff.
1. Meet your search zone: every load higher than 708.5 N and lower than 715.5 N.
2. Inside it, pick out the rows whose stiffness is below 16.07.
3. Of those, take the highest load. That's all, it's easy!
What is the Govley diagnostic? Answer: 714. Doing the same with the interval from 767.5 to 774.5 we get 774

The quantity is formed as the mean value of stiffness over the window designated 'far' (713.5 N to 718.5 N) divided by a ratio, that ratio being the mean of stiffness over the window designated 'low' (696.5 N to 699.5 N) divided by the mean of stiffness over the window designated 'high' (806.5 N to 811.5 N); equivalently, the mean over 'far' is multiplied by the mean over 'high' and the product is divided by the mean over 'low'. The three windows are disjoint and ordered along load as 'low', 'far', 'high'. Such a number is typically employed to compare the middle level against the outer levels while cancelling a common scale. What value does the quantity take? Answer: 16.8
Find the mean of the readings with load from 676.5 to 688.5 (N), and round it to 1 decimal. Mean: 15.3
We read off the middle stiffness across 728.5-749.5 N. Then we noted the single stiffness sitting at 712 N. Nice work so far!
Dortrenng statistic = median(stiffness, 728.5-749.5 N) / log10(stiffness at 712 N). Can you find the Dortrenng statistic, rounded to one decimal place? 13.6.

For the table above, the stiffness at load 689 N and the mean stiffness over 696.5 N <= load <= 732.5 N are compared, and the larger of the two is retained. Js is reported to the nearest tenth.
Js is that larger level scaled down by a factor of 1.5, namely 10.6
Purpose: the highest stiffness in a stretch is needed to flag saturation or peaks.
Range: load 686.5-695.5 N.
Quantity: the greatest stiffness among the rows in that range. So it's 16.84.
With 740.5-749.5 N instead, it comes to 16.7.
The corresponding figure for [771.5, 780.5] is 15.39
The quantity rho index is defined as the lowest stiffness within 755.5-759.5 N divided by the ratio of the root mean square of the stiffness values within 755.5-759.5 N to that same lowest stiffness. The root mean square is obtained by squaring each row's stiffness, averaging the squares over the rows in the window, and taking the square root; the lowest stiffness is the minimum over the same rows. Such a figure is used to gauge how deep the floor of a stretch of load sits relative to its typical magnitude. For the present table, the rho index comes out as 15.5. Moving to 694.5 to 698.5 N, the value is 15.3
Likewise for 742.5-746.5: 15.9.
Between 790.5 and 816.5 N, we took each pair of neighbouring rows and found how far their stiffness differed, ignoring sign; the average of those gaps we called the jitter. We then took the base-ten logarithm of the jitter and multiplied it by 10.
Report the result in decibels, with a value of -4.75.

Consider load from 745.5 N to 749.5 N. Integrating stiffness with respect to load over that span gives 65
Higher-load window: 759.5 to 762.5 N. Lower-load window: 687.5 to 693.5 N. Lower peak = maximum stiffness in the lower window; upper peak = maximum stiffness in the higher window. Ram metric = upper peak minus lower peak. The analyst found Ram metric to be -1.0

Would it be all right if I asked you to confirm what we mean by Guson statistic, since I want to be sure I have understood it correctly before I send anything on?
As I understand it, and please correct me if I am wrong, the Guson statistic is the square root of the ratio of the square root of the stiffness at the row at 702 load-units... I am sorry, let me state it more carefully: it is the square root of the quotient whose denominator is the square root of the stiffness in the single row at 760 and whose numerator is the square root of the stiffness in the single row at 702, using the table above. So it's 1.00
